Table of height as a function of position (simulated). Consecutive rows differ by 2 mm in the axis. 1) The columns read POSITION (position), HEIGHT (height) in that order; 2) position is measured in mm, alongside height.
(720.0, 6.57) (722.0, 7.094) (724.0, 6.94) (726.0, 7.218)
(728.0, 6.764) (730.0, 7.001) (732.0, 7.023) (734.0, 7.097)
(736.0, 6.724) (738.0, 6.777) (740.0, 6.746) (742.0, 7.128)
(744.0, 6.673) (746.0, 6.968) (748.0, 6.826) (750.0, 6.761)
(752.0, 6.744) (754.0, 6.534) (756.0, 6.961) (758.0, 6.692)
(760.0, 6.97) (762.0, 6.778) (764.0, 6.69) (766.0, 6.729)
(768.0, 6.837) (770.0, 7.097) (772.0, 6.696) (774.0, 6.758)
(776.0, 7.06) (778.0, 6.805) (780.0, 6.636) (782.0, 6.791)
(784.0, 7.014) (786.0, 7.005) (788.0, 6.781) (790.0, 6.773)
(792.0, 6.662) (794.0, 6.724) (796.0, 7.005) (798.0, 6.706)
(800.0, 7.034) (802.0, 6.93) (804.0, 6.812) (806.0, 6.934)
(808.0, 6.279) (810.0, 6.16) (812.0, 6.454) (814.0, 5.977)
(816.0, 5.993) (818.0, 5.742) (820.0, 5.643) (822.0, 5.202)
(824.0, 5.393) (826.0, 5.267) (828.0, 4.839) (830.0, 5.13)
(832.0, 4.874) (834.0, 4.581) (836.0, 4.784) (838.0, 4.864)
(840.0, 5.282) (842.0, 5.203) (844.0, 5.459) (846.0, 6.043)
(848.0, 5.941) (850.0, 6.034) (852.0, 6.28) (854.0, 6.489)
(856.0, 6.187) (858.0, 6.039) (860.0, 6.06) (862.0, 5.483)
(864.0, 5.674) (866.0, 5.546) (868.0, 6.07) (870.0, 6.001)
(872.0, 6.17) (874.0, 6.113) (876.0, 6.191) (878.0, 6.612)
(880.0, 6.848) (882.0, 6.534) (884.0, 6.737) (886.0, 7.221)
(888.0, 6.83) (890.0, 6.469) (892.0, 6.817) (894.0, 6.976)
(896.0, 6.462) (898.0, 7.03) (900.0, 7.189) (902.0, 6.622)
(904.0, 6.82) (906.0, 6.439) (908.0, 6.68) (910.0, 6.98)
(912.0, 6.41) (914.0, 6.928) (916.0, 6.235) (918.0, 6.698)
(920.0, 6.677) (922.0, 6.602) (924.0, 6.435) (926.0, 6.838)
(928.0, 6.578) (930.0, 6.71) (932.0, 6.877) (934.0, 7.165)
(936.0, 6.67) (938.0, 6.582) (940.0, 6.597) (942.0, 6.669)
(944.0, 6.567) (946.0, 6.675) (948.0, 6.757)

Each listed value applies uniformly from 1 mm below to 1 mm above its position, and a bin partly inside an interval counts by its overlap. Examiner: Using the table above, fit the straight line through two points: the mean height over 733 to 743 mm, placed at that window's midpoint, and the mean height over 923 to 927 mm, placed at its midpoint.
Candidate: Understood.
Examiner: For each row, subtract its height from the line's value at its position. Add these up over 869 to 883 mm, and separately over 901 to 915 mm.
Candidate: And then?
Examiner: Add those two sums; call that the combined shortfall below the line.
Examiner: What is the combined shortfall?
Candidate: 2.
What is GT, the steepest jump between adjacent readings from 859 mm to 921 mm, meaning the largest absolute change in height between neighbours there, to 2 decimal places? 0.69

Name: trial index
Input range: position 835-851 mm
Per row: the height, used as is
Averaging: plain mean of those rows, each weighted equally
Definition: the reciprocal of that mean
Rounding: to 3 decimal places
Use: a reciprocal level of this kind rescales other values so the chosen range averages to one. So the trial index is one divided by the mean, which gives 0.183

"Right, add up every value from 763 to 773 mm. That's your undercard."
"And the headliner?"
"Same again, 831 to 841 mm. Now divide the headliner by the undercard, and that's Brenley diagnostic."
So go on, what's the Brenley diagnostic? 0.72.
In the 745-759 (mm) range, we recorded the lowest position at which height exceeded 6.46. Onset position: 746.0 mm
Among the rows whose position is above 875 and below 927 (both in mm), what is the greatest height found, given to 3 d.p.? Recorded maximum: 7.221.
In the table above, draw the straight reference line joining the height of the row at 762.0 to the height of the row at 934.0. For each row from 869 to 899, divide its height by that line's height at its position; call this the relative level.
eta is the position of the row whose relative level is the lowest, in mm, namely 870.0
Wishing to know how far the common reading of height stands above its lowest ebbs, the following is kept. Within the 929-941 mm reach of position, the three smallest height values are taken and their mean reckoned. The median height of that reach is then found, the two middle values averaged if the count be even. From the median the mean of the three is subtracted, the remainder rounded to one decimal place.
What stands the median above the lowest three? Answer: 0.1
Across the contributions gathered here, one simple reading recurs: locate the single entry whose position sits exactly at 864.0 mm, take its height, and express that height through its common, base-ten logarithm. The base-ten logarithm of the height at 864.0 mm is 0.754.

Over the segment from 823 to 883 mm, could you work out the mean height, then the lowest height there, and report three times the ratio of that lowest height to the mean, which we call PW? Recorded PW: 2.40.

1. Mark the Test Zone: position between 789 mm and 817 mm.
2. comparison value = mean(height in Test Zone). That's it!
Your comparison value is 6.6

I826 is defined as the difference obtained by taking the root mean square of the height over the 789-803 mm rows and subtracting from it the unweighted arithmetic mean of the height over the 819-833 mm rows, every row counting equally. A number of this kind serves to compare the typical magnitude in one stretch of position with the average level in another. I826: 1.64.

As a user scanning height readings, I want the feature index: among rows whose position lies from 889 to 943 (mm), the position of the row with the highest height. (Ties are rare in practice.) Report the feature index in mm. 900.0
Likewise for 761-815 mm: 770.0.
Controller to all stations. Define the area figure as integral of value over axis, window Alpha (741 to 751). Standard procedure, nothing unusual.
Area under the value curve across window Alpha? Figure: 68.7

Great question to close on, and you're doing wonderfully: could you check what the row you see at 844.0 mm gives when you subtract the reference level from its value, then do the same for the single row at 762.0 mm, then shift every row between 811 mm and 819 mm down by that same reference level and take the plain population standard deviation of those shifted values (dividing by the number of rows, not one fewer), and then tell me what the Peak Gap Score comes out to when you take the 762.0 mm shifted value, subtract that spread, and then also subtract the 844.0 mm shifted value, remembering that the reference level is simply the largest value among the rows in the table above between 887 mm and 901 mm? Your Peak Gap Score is 1.1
